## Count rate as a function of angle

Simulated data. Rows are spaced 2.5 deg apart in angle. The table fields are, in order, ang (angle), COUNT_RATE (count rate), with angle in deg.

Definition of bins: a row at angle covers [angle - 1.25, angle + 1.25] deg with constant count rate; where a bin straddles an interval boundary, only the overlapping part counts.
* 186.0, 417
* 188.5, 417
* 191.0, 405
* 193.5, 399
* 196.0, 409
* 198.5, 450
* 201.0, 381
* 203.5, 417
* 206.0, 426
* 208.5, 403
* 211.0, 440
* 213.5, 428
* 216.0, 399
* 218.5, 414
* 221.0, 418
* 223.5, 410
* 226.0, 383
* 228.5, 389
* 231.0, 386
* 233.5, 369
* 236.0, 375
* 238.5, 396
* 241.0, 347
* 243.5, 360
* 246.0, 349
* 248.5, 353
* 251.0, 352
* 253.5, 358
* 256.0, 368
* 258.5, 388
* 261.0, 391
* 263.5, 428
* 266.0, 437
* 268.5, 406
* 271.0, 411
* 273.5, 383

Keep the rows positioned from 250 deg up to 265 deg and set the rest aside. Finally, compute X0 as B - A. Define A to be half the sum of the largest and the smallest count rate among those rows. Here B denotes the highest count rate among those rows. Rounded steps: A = 390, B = 428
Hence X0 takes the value 38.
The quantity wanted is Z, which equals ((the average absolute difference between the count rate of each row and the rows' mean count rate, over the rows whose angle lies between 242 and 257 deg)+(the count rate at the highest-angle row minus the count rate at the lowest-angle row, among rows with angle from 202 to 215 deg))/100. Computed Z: 0.16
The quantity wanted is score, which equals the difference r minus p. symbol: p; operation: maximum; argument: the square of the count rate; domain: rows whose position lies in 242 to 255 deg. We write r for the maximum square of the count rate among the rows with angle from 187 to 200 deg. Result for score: 72900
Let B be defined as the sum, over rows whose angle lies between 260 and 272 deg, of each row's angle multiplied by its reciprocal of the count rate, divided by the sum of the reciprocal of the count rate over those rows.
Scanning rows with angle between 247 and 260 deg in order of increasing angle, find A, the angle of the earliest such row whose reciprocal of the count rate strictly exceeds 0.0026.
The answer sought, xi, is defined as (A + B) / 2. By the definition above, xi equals 257.2 deg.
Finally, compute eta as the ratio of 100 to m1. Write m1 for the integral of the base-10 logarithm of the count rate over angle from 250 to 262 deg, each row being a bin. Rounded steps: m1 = 30.8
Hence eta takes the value 3.24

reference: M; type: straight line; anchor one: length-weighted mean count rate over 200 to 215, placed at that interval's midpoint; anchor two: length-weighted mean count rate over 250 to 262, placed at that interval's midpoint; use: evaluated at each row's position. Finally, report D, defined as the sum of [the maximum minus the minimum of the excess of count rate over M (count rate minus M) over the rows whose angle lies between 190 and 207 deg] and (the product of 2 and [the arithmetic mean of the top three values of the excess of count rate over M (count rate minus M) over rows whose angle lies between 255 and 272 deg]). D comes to 195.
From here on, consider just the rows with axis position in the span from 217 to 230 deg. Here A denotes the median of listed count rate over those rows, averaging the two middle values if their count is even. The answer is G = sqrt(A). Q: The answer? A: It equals 20.2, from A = 410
